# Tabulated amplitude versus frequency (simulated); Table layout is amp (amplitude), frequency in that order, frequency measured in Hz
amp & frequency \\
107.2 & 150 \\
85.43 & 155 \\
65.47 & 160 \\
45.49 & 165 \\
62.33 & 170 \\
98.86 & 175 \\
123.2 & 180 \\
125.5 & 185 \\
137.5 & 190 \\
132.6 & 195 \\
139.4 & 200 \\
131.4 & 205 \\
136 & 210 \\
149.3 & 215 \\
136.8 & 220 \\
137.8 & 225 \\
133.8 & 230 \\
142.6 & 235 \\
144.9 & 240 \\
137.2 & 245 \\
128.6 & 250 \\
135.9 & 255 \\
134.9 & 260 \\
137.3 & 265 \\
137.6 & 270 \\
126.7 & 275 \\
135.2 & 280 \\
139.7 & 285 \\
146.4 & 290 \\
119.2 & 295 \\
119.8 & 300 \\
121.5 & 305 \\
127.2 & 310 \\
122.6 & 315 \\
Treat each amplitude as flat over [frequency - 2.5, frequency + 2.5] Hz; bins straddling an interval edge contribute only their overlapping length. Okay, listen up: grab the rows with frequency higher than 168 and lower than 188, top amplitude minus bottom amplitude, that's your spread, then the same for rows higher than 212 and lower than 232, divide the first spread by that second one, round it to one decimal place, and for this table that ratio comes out 4.1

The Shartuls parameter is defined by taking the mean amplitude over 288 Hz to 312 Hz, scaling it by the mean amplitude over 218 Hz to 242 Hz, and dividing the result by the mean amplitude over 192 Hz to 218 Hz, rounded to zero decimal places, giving 128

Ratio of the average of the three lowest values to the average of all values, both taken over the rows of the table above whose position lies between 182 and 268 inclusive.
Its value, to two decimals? 0.94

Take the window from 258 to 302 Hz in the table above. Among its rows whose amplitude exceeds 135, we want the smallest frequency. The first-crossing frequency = 265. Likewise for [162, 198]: 190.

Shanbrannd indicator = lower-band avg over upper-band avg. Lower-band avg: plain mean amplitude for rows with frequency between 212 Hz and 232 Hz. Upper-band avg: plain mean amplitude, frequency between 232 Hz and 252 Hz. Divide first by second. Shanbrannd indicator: 1.01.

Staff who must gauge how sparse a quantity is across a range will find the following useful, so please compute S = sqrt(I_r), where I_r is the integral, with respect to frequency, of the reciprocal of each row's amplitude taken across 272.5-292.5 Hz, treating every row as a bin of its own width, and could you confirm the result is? 0.38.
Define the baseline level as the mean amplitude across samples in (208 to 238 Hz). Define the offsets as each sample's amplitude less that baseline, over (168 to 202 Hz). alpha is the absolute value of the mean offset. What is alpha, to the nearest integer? 22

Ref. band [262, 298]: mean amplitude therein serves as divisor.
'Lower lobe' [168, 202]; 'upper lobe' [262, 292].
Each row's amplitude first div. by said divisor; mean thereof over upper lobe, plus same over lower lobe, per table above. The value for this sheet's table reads 1.89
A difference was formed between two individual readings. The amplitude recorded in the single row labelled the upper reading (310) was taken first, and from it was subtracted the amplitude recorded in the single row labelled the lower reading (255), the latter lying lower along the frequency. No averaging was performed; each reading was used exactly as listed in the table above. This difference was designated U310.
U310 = -9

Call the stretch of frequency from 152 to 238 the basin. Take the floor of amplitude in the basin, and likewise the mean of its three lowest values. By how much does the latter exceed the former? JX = 12.3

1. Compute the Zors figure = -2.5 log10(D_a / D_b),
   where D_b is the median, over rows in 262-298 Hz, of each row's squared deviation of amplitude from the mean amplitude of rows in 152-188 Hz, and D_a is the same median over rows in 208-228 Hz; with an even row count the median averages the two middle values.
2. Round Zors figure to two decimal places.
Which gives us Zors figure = 0.00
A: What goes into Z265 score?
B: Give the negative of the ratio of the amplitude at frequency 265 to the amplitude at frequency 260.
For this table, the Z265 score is -1.02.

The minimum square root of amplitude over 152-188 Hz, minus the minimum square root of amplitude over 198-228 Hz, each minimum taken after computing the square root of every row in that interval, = -4.7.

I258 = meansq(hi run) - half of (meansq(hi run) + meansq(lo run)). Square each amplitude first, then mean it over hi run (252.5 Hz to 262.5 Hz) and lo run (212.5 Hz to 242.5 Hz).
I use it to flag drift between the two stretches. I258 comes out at -769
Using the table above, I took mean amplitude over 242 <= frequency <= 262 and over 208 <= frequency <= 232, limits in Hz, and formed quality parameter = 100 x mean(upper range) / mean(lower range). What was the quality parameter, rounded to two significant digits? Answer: 97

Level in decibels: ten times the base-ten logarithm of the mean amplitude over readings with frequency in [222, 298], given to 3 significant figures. 21.3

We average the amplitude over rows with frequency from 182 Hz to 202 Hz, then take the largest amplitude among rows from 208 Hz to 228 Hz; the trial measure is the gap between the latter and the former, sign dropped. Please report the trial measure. 16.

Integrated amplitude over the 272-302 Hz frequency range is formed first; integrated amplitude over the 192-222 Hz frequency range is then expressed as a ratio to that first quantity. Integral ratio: 1.05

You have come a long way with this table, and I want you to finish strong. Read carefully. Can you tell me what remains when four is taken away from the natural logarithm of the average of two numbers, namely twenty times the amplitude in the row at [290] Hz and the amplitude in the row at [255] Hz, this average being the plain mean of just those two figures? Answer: 3.33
